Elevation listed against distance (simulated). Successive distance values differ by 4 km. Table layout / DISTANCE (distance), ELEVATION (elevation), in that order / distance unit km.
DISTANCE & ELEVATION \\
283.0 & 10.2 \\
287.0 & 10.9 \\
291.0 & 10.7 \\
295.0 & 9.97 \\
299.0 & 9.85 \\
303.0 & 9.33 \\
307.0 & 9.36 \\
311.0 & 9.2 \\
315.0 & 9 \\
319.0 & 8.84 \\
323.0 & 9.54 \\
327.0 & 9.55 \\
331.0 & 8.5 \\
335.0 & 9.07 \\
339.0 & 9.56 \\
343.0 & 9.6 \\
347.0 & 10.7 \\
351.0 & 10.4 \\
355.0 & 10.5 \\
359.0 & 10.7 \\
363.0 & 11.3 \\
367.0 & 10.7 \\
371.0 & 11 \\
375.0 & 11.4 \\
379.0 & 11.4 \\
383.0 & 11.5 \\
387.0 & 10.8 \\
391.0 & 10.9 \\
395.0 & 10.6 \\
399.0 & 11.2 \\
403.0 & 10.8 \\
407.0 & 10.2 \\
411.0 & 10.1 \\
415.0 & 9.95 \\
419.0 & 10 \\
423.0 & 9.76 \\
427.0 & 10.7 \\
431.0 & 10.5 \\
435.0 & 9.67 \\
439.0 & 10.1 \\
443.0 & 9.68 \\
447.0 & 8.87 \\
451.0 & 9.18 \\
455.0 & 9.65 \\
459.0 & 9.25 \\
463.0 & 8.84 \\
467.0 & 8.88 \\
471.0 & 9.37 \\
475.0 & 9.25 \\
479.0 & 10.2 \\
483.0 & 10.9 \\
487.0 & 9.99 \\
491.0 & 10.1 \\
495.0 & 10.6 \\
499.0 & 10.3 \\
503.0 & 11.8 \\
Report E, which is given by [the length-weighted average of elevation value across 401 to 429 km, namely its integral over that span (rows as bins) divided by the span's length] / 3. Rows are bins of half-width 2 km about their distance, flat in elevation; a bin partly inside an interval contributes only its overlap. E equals 3.4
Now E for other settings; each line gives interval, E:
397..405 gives 3.7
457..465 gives 3.0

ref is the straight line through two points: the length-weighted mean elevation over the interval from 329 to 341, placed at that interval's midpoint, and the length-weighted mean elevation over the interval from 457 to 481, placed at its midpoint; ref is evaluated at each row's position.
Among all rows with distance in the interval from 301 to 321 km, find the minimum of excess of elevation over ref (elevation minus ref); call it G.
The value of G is -0.2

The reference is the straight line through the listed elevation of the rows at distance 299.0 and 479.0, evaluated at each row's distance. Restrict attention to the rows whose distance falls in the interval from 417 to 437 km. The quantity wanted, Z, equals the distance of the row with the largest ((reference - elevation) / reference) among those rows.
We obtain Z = 435.0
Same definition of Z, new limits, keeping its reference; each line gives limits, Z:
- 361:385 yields 367.0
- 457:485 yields 463.0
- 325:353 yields 331.0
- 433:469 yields 463.0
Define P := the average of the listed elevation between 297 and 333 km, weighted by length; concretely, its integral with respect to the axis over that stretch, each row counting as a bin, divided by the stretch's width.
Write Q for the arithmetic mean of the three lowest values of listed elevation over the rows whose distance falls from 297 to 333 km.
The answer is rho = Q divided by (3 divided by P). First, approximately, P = 9.2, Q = 8.8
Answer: 27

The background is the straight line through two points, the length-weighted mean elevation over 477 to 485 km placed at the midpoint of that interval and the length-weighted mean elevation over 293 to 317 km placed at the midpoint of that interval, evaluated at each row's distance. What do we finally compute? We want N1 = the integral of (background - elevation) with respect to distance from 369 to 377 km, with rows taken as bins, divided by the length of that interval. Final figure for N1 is -1.3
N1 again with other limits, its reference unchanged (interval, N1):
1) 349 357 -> -0.7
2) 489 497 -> 0.3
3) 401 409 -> -0.4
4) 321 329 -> 0.0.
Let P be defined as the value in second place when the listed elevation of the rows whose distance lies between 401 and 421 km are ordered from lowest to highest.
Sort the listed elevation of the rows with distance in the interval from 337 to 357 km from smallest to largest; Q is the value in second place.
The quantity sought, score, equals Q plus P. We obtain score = 19.6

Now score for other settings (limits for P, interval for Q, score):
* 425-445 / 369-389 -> 20.7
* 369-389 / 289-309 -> 20.4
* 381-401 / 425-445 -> 20.5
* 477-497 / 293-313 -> 19.4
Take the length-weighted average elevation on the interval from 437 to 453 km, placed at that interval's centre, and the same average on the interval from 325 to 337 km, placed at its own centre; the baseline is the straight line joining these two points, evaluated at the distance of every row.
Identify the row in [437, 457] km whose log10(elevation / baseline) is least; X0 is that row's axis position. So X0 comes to 447.0 km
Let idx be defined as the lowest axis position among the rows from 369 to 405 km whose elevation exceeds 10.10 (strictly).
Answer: 371.0 km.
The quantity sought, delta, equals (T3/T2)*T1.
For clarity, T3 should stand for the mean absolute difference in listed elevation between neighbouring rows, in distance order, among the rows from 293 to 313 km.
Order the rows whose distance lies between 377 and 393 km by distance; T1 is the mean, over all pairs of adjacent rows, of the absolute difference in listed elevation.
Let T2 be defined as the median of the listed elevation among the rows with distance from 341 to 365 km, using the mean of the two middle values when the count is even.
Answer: 0.006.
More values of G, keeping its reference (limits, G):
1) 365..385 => 1.6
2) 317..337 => -0.5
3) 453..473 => -0.4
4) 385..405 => 1.4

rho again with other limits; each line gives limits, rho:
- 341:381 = 36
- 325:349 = 29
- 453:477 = 28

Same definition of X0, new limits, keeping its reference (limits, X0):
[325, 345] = 331.0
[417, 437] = 435.0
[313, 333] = 331.0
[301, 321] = 319.0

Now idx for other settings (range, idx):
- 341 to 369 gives 347.0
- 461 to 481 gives 479.0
